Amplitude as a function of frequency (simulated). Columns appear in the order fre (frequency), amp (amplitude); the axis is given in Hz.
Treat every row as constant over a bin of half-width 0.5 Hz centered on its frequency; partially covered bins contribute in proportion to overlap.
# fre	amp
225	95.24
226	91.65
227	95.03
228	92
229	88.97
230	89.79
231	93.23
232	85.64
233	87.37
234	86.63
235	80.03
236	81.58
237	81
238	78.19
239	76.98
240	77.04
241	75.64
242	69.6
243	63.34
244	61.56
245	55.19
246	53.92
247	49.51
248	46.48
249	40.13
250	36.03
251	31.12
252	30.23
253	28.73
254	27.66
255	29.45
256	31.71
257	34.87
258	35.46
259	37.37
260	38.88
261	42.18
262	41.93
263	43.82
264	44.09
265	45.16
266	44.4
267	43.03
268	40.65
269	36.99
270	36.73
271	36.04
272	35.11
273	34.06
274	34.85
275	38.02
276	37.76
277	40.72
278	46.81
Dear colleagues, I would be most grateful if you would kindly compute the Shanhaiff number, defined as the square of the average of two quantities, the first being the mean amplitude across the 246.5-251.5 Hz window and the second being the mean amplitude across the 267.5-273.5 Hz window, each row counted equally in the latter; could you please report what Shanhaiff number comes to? 1492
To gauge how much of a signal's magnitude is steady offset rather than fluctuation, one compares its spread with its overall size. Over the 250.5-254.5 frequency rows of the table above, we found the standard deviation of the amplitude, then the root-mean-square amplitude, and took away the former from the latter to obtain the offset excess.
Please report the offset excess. 28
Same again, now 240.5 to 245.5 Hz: 58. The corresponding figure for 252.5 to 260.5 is 29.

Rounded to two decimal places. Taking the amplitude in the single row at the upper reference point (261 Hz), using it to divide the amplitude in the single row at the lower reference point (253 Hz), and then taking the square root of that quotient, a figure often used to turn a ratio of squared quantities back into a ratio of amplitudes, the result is 0.83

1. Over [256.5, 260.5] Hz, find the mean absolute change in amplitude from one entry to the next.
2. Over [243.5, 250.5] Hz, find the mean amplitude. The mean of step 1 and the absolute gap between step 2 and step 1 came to 24.5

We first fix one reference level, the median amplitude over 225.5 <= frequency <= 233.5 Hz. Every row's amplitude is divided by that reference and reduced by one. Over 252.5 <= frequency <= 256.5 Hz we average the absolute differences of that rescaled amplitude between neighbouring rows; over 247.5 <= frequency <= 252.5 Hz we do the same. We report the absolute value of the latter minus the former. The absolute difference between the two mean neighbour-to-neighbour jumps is 0.026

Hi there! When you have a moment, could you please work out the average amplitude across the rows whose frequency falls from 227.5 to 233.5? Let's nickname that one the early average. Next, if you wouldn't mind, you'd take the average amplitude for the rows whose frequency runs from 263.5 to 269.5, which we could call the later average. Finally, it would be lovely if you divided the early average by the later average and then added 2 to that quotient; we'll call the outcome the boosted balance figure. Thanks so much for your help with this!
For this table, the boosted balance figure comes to 4.11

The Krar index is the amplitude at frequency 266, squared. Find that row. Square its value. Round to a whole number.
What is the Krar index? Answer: 1971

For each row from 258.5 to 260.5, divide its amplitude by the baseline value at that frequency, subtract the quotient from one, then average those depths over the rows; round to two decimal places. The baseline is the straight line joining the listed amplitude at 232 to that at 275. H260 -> 0.31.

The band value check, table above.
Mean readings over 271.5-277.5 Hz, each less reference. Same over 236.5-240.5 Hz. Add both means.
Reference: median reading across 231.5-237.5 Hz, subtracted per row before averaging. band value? -52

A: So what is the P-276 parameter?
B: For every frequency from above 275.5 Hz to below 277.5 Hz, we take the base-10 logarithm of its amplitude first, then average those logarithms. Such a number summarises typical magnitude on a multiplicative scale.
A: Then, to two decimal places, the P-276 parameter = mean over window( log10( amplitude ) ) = 1.59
